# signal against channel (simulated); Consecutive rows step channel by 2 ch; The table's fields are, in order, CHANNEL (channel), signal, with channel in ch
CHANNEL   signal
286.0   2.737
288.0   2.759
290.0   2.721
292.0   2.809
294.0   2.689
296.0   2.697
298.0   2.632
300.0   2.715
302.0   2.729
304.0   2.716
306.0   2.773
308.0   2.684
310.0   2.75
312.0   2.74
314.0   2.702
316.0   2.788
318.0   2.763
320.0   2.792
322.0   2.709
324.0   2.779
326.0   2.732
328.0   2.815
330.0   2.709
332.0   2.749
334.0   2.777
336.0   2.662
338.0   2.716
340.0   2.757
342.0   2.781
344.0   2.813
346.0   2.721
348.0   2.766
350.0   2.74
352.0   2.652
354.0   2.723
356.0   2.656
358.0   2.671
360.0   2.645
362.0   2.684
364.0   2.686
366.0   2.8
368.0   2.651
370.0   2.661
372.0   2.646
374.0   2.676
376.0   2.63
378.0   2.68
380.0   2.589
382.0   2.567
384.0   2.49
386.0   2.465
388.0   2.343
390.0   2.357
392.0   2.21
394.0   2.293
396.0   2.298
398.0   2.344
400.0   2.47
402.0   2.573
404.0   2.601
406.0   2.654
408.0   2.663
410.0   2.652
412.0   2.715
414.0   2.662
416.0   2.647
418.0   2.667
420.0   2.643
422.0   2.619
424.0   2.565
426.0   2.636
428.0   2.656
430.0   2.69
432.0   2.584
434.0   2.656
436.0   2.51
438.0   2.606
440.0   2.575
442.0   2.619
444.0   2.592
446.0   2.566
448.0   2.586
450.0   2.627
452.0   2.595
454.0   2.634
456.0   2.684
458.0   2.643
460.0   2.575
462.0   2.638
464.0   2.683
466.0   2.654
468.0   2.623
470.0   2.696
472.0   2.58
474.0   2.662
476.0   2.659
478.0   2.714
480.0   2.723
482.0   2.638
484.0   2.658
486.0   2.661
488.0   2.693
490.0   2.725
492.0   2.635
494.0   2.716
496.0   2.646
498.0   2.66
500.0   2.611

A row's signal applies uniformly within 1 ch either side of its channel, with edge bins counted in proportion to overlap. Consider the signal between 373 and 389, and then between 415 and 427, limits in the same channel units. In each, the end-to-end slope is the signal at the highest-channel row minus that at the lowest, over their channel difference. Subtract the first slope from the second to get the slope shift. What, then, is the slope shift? 0.023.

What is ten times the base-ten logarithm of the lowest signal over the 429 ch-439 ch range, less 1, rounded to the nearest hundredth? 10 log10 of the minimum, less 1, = 3.00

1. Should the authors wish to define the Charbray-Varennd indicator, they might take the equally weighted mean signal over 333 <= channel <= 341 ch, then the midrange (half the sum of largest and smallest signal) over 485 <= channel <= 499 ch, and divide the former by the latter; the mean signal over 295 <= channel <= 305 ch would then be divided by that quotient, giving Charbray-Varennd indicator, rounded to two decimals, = 2.65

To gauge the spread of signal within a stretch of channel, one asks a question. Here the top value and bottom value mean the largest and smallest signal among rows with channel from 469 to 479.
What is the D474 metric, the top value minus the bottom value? 0.13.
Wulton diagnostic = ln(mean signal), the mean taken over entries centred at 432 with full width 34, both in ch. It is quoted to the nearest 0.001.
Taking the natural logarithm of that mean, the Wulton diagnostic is 0.960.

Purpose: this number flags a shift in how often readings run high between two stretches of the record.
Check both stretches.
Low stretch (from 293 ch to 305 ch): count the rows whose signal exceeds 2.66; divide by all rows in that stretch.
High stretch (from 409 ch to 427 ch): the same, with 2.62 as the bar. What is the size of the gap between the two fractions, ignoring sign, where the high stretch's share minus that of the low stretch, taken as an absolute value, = 0.06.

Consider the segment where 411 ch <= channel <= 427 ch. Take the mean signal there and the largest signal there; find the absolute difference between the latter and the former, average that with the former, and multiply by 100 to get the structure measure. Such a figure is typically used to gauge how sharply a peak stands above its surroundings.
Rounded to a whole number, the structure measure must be 136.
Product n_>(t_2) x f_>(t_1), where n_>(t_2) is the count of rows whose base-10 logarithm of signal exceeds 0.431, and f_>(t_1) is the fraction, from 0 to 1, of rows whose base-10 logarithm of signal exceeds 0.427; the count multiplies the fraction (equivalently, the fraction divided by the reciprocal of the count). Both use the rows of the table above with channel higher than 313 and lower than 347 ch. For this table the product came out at 15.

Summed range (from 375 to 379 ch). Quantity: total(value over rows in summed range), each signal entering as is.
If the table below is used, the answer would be 5.31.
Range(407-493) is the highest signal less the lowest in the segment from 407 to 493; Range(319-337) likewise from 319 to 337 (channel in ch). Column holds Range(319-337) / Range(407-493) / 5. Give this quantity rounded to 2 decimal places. 0.14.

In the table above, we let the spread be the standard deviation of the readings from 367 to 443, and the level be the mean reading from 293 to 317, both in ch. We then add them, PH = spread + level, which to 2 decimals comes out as 2.85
